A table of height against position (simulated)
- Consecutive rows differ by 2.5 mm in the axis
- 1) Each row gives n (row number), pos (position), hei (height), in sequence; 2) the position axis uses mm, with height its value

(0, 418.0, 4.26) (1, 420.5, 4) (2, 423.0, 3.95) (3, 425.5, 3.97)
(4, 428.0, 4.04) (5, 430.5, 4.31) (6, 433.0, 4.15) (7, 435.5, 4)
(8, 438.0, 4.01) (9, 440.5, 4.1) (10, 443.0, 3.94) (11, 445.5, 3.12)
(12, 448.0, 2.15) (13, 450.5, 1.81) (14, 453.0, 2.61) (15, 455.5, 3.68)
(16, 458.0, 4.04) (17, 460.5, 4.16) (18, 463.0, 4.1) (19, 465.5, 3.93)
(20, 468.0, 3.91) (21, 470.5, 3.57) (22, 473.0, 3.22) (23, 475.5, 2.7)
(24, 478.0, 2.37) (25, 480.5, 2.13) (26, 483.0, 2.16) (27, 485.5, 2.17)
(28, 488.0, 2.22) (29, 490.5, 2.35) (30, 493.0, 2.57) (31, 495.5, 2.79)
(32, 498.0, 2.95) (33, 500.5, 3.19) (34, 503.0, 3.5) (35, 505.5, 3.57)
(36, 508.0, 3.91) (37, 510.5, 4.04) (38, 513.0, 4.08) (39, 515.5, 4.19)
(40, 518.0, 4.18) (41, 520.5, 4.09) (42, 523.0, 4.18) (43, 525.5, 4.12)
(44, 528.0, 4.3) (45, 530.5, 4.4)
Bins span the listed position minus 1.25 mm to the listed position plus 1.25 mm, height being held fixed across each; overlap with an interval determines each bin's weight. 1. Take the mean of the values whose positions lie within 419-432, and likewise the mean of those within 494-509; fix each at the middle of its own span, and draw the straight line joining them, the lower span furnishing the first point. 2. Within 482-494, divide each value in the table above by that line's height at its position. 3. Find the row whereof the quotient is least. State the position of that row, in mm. 483.0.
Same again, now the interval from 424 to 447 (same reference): 445.5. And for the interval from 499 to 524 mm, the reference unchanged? 500.5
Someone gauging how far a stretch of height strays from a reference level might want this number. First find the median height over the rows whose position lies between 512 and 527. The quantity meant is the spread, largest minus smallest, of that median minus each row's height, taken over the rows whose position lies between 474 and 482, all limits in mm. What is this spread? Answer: 0.6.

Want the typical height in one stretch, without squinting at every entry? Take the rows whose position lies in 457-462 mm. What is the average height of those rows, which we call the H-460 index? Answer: 4.1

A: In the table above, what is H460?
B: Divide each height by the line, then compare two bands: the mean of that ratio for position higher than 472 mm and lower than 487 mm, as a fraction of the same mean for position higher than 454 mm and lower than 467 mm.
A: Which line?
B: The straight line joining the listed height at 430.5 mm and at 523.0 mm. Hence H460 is 0.6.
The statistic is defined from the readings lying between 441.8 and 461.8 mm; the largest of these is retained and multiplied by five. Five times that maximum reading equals 20.8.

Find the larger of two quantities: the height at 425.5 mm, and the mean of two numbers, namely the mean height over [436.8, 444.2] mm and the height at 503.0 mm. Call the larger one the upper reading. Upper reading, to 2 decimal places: 3.97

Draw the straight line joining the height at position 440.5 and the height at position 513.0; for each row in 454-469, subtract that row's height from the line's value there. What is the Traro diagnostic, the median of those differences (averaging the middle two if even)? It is 0.1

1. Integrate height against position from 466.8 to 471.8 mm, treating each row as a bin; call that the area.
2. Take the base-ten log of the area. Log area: 1.27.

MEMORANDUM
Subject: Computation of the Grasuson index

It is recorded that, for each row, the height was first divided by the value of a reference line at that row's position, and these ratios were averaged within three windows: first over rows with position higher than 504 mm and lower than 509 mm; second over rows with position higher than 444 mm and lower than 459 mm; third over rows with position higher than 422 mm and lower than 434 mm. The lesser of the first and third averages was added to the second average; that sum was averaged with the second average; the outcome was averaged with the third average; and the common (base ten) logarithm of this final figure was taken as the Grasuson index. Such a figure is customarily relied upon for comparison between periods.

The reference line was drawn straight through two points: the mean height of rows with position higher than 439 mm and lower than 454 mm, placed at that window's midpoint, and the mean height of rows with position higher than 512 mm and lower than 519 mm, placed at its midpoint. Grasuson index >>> 0.17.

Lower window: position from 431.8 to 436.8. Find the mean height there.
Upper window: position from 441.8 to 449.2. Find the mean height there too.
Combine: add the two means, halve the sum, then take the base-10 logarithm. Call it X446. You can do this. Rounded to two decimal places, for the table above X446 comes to 0.55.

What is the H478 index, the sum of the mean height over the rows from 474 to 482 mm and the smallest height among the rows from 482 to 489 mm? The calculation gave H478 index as 4.6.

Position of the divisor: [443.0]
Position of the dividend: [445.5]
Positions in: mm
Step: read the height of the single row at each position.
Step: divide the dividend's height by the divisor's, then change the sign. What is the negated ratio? -0.79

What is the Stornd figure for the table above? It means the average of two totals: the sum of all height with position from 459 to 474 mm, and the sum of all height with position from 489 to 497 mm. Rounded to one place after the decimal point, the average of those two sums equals 15.3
